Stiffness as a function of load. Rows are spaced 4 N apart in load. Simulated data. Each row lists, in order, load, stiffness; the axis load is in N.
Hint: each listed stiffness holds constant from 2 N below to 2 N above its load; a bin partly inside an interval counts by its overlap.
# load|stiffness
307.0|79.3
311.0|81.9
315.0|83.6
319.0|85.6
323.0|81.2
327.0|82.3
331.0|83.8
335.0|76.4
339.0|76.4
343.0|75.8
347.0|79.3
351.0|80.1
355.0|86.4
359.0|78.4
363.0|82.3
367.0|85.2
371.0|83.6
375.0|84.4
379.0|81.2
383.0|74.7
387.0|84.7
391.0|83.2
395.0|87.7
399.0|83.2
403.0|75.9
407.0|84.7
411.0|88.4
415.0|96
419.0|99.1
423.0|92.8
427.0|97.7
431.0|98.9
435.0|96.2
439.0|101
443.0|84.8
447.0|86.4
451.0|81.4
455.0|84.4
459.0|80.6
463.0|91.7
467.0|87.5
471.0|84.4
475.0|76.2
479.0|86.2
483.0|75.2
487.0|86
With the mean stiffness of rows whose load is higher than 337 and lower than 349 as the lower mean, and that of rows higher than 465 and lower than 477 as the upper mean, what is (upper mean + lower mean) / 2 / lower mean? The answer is 1.04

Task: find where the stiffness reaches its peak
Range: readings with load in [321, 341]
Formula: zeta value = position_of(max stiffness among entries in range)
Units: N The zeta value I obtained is 331.0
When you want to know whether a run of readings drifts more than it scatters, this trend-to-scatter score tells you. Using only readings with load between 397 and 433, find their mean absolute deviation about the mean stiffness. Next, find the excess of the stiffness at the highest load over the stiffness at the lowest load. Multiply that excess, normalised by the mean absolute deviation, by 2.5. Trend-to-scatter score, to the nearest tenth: 5.7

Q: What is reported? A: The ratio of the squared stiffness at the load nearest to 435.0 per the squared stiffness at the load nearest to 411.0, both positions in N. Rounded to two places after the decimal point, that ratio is 1.18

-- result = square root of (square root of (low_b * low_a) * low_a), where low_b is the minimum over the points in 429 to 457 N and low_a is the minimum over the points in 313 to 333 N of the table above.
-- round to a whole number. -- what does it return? 81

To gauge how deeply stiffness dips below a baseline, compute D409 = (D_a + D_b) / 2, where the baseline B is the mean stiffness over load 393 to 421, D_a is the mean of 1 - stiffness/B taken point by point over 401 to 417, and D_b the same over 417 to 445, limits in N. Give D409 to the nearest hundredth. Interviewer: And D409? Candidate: -0.04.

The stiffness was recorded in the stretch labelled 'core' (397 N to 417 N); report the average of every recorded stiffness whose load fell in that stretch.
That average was 86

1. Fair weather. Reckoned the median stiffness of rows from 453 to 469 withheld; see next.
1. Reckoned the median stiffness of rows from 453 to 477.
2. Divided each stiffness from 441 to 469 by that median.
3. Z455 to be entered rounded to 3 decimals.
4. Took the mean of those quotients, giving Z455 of 1.010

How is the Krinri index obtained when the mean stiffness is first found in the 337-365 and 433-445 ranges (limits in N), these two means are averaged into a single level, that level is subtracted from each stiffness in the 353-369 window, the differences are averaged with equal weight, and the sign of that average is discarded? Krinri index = 3.8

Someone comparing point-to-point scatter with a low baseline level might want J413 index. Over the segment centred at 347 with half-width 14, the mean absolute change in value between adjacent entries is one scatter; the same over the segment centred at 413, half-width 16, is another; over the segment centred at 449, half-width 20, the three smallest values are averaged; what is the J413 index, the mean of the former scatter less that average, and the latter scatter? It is -36.5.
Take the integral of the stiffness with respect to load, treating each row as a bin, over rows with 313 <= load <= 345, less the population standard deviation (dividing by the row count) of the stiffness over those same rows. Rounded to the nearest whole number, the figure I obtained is 2577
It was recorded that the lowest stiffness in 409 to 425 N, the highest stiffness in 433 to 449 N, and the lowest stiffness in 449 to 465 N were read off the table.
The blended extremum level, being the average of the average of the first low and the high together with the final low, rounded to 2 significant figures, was 88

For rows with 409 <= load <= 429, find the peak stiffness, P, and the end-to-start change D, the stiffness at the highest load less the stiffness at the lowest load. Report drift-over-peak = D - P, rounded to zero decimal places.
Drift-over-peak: -90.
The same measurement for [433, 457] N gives -113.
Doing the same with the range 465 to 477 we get -99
